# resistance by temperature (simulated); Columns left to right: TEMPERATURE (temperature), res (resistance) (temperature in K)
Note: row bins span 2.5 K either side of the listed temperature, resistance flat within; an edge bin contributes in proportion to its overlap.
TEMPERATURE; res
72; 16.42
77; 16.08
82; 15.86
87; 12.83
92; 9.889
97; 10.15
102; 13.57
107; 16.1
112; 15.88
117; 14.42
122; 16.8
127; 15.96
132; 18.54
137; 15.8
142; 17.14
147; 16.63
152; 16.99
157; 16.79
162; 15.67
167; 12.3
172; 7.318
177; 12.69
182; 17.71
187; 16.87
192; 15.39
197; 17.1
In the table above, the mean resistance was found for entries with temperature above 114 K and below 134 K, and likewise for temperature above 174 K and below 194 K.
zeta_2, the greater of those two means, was 16.4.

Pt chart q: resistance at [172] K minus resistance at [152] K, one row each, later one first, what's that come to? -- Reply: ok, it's -10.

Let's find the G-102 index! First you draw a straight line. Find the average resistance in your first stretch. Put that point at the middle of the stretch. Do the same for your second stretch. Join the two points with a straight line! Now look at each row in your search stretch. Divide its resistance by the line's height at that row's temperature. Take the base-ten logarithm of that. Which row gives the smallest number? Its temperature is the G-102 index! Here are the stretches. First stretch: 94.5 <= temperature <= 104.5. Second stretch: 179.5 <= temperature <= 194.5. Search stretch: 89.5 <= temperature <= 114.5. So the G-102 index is 92 K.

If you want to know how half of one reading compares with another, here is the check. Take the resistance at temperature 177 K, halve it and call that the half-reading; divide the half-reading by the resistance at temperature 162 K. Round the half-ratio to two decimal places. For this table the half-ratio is 0.40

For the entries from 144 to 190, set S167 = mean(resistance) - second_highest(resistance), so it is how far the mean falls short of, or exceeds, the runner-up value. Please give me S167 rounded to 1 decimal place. -2.2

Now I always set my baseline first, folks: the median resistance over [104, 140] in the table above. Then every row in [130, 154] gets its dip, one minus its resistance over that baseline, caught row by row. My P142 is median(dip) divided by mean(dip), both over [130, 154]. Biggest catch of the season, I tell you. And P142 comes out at 1.0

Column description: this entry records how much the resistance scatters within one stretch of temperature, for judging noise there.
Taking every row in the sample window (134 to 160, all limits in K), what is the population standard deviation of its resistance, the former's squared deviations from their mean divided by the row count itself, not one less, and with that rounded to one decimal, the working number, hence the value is 0.5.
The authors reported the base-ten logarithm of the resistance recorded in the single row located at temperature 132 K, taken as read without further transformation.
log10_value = 1.27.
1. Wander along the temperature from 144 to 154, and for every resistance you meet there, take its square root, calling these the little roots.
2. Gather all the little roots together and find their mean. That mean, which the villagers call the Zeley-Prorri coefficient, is 4.10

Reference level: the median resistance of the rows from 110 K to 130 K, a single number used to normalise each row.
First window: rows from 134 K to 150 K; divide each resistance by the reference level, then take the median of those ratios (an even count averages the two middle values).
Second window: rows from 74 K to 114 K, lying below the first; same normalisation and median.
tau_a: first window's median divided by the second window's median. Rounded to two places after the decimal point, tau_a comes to 1.13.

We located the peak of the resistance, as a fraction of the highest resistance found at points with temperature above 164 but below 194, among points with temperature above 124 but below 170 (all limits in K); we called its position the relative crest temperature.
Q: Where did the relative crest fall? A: 132 K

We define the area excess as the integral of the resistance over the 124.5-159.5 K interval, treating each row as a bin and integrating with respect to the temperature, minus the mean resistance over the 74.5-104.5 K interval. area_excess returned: 576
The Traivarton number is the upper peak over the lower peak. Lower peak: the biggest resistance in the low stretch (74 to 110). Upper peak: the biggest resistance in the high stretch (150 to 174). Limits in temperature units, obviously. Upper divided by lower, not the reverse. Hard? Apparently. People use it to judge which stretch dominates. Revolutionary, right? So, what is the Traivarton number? 1.06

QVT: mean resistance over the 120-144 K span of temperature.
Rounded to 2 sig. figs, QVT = 17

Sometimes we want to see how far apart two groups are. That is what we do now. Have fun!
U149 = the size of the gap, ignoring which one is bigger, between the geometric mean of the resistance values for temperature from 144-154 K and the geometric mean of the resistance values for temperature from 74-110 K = 3.6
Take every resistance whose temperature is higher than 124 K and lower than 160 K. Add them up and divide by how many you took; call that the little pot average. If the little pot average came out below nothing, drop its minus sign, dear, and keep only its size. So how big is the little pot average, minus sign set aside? 16.8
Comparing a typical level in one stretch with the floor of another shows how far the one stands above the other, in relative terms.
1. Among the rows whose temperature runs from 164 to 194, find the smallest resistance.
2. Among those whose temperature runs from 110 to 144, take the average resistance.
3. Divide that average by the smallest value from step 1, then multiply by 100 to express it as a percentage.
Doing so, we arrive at 224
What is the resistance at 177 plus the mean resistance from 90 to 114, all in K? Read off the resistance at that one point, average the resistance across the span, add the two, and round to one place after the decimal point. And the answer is 25.8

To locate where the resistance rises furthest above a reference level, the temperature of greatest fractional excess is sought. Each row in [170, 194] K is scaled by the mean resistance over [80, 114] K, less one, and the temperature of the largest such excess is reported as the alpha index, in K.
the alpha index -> 182 K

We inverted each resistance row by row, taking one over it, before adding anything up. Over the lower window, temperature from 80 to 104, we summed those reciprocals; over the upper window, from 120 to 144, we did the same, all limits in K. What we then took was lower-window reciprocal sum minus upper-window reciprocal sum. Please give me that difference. 0.12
